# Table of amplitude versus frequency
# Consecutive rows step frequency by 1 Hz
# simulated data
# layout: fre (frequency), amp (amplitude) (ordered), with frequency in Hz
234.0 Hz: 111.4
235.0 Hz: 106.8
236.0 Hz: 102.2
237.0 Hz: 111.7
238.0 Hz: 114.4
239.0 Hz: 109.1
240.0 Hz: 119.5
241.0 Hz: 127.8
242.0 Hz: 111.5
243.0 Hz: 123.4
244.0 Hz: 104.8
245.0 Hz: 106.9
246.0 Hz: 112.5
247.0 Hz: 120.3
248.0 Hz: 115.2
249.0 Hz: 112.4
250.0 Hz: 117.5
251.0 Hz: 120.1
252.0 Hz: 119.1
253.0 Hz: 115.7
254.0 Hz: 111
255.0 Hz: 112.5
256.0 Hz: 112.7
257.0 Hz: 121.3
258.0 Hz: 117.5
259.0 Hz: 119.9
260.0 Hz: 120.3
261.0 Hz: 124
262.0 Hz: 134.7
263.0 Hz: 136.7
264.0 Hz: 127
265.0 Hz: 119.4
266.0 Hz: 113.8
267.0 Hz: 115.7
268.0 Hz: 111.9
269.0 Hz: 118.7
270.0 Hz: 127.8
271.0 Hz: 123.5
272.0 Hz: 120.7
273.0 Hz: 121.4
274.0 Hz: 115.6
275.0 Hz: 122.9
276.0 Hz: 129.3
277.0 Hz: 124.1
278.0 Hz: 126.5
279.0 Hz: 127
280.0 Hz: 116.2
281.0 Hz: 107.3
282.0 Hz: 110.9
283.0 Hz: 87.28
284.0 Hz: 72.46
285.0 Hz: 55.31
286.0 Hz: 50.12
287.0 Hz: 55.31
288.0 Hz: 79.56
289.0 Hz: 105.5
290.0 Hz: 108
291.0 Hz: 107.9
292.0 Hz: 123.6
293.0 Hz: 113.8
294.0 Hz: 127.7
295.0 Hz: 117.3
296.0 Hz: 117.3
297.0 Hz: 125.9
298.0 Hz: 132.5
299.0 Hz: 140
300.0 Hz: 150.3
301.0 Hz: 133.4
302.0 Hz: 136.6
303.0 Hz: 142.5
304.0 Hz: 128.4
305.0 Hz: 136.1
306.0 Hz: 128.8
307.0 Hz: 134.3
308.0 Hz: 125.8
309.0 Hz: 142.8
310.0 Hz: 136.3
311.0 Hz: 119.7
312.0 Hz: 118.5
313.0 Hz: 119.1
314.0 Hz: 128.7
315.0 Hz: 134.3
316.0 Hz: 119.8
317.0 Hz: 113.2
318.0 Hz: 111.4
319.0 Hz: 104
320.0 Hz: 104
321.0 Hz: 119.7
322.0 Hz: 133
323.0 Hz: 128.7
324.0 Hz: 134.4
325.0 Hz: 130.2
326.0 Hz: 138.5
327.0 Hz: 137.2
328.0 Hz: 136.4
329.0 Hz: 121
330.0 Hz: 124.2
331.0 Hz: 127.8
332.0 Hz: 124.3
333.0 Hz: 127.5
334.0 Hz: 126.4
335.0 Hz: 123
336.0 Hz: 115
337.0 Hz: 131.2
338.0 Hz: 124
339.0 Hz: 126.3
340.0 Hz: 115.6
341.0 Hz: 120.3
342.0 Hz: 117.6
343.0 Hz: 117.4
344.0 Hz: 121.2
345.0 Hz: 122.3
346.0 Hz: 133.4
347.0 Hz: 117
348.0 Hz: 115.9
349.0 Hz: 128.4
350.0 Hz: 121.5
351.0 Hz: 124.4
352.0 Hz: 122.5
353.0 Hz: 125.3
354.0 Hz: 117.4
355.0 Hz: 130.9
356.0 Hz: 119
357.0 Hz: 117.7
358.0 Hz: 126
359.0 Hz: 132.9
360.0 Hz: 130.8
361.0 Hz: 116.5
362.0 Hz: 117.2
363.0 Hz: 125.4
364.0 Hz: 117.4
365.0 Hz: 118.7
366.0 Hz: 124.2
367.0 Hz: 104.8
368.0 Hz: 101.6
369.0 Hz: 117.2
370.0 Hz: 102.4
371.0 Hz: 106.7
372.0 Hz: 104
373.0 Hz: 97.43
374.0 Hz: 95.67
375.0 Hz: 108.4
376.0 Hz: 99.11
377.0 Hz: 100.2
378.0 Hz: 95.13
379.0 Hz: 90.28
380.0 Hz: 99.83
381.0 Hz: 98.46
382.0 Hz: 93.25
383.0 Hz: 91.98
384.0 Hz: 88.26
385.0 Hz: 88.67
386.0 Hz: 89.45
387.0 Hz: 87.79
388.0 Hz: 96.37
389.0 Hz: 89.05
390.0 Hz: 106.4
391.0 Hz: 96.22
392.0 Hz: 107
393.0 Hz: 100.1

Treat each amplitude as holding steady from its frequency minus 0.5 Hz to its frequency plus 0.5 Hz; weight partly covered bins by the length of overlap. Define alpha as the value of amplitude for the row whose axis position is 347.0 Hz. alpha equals 117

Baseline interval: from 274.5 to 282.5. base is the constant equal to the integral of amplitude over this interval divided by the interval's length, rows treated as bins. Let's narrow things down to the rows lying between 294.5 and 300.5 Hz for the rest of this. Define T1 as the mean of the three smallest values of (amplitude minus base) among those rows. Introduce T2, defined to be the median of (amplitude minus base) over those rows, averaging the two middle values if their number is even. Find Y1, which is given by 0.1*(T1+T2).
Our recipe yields 0.8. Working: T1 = 0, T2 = 9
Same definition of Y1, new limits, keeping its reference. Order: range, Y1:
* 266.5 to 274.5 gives -0.7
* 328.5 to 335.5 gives 0.6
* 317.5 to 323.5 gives -1.9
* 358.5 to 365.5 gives -0.5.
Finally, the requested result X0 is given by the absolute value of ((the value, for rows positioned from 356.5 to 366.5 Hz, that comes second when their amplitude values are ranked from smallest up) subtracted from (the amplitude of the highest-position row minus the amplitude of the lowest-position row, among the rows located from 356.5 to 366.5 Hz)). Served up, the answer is 111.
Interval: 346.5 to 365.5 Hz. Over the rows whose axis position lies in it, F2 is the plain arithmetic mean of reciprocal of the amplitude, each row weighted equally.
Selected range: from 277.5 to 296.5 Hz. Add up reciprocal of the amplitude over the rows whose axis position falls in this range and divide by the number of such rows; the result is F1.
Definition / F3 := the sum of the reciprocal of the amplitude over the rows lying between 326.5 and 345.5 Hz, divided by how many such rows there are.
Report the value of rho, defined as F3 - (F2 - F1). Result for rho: 0.0108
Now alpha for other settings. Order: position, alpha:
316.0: 119.8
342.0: 117.6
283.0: 87.28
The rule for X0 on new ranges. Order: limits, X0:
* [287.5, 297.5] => 59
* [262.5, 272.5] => 130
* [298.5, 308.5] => 143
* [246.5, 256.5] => 120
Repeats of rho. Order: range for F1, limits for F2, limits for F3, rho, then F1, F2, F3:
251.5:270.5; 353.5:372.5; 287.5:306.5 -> 0.0080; 0.0084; 0.0086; 0.0082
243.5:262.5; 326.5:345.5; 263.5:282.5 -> 0.0089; 0.0086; 0.0081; 0.0084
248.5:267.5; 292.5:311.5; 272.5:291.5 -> 0.0115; 0.0084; 0.0077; 0.0108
